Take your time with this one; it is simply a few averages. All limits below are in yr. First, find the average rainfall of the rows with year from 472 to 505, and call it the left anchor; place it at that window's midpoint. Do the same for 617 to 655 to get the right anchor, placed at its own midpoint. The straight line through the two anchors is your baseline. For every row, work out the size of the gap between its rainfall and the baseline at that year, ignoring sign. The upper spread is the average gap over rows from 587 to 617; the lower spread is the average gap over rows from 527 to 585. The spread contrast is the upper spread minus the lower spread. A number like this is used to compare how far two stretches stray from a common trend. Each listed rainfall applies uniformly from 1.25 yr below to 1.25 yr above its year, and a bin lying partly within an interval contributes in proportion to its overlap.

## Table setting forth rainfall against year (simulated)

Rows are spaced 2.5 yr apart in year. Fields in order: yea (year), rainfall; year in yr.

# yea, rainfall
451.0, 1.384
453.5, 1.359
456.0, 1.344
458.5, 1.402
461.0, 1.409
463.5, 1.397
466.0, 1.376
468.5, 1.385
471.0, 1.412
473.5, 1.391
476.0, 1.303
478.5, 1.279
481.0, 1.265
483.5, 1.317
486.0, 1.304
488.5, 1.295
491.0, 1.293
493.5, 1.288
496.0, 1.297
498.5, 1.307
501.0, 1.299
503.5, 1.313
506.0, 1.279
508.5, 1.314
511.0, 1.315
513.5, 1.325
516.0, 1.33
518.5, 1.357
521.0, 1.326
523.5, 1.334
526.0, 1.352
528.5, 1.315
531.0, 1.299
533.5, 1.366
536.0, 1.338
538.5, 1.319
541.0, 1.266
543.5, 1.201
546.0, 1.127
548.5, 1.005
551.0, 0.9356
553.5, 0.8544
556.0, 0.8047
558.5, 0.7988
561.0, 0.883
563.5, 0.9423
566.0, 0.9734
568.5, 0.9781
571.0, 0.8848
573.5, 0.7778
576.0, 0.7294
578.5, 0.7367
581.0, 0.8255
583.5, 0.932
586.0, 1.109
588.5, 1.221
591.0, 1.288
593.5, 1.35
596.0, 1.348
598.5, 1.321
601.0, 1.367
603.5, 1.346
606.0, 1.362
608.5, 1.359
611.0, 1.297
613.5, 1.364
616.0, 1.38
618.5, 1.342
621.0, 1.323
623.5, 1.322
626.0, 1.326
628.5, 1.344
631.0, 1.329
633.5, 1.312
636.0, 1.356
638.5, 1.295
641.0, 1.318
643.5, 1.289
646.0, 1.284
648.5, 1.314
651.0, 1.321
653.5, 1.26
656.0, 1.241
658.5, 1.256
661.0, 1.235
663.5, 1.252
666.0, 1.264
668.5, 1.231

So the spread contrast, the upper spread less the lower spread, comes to -0.3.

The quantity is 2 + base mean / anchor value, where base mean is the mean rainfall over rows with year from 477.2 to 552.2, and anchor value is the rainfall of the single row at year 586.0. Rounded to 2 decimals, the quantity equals 3.15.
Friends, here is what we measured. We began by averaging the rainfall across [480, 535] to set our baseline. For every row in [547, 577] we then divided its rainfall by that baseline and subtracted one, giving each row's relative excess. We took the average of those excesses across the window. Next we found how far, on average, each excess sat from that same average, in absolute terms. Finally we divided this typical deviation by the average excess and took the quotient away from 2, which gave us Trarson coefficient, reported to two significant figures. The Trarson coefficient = 2.2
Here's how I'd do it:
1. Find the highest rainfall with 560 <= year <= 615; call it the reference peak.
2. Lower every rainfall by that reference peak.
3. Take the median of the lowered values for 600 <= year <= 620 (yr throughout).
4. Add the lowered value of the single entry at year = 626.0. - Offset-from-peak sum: 0.0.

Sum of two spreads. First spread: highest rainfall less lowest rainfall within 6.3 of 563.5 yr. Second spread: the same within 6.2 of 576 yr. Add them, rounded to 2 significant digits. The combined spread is 0.33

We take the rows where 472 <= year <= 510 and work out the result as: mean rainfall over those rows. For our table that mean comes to 1.30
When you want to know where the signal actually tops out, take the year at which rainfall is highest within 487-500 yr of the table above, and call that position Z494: 498.5 yr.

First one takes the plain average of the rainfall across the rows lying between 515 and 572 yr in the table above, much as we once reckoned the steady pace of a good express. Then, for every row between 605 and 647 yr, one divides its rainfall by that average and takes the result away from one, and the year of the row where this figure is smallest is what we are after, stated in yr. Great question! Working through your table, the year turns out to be 616.0 yr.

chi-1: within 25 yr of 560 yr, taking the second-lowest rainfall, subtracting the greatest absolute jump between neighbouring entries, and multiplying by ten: 6.1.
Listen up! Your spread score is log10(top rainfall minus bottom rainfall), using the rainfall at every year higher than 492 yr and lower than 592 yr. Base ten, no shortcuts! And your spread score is -0.2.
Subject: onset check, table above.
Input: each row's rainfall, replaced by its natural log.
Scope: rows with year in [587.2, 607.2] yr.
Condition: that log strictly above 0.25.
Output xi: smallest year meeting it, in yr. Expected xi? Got 591.0 yr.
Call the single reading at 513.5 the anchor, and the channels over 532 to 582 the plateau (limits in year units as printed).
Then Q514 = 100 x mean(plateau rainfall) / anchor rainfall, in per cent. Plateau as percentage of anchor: 75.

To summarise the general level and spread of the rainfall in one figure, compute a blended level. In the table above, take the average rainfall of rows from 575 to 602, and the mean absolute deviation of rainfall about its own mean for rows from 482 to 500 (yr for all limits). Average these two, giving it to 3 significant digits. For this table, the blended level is 0.560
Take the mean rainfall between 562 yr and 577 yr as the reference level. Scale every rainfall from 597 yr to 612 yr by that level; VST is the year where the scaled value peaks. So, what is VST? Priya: 601.0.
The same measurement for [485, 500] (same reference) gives 498.5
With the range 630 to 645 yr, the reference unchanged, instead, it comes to 636.0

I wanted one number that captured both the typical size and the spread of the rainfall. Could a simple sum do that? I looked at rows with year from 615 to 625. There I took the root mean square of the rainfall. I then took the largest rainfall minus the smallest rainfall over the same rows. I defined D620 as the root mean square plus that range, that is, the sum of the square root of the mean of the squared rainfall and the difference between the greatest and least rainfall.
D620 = 1.40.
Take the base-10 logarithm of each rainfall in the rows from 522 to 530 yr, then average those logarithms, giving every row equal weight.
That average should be 0.125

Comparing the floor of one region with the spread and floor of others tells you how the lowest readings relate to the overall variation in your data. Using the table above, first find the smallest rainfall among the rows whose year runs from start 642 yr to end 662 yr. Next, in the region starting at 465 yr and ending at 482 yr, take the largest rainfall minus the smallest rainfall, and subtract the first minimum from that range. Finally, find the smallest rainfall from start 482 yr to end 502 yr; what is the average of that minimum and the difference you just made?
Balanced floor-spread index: 0.100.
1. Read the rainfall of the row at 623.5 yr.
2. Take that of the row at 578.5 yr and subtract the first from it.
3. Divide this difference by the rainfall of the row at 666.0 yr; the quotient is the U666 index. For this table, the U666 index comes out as -0.46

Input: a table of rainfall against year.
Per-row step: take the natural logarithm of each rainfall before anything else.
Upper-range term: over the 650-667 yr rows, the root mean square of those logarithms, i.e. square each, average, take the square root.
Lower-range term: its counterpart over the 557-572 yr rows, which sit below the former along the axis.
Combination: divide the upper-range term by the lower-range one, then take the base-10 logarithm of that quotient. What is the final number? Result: 0.29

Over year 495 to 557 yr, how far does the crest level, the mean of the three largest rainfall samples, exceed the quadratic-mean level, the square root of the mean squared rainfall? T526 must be 0.109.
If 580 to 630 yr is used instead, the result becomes 0.086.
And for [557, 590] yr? 0.185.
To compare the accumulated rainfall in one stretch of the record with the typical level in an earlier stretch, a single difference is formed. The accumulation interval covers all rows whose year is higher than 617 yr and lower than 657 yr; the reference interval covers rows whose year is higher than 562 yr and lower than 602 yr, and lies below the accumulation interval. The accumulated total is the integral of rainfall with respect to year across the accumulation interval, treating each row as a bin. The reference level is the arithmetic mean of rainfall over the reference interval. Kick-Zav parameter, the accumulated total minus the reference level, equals 51.4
